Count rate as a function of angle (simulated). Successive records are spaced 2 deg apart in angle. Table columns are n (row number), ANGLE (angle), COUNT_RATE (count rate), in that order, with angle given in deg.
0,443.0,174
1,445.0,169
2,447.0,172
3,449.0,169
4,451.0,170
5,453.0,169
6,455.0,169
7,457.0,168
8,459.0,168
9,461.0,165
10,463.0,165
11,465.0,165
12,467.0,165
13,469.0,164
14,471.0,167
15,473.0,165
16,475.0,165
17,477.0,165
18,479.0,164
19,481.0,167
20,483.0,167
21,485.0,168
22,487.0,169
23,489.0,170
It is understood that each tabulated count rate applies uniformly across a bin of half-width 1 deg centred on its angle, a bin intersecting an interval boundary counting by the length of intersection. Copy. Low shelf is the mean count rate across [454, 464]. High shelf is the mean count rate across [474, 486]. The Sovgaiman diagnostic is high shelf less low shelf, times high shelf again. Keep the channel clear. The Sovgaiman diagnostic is -166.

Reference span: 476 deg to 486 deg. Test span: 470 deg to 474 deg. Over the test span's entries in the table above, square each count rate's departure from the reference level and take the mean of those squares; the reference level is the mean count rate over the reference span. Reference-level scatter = 1.0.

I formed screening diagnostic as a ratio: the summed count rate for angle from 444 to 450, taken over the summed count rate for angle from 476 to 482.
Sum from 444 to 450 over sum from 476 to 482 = 1.03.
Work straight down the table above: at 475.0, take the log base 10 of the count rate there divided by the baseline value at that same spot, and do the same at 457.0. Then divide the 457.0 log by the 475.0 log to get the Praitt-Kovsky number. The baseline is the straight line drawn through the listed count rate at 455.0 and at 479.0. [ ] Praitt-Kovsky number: -3.4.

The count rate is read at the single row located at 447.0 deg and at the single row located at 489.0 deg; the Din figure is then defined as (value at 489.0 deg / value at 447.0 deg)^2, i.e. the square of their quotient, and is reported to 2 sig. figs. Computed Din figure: 0.98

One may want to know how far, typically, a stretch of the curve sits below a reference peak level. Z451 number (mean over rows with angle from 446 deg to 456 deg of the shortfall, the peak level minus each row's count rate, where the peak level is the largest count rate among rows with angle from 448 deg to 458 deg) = 0.2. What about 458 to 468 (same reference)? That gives 4.4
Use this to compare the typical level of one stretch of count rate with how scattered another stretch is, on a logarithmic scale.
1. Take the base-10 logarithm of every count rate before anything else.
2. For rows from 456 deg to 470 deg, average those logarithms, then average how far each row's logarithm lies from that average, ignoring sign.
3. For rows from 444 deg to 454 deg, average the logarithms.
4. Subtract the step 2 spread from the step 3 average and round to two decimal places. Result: 2.23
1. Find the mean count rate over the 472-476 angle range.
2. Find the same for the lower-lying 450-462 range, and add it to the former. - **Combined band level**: 333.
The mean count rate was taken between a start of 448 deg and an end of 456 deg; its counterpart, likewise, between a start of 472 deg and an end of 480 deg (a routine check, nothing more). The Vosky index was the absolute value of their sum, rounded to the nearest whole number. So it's 334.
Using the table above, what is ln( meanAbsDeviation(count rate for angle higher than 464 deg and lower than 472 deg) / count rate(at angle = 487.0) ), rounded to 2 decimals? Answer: -5.26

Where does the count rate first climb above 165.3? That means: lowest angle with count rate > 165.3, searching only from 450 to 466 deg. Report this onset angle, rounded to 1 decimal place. 451.0 deg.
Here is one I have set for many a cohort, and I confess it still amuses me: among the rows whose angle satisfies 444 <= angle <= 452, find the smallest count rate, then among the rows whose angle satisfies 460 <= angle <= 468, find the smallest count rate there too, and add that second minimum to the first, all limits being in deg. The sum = 334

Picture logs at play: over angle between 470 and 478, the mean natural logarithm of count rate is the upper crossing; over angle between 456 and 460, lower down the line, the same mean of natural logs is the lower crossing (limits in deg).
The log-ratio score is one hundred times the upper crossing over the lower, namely 99.7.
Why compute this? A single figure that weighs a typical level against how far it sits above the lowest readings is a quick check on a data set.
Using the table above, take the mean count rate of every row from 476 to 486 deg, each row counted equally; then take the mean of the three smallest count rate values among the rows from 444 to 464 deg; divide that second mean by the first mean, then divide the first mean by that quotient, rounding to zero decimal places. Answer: 166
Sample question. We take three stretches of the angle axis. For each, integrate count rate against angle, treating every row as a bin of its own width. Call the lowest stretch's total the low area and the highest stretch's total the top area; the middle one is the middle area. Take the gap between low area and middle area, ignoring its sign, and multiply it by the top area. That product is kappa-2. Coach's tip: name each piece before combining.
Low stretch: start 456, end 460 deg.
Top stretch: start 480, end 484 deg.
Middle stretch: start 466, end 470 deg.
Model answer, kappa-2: 9352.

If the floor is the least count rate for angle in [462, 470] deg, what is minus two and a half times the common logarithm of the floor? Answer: -5.54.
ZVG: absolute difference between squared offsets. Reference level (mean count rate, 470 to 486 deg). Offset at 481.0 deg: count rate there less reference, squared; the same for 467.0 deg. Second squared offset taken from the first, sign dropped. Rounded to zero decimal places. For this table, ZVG 0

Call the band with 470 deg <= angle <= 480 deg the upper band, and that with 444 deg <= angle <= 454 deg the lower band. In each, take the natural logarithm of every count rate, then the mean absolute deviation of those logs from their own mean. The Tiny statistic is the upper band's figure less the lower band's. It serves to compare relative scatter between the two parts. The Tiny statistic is -0.0013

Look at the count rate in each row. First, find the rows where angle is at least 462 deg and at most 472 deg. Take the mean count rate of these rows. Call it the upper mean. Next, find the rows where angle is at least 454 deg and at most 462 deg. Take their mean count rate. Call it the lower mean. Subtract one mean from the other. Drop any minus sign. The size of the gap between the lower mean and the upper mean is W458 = 2.3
